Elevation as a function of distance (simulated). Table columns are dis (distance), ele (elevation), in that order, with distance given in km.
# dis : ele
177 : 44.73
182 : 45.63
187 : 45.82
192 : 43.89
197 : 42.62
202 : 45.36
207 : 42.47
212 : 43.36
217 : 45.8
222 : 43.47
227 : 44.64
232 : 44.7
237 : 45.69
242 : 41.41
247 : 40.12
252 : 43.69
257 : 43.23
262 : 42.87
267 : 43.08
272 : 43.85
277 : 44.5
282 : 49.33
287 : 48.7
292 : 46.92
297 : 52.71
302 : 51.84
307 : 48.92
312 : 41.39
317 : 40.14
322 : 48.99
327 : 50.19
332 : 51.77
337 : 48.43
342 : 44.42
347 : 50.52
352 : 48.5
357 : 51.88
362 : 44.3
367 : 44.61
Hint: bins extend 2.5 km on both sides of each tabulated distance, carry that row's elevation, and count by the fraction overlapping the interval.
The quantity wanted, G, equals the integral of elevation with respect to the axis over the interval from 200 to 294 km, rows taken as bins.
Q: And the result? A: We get 4170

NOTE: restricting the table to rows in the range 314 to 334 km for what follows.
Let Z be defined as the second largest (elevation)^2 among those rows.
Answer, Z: 2519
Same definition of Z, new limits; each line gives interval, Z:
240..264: 1869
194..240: 2088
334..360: 2552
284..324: 2687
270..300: 2433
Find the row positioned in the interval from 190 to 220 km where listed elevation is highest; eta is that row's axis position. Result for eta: 217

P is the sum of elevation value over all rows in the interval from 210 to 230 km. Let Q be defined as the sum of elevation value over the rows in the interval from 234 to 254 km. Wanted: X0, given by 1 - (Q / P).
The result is 0.04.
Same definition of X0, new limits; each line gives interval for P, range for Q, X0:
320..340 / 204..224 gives 0.12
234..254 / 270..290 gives -0.09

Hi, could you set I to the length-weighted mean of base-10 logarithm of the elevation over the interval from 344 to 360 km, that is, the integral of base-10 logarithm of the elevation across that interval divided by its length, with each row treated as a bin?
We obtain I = 1.70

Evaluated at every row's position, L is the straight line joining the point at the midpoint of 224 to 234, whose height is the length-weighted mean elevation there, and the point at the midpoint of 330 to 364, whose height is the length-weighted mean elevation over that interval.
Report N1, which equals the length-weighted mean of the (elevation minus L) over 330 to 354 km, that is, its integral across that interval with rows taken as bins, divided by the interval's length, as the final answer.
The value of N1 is 0.3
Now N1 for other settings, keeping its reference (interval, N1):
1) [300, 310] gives 2.7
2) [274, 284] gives 0.4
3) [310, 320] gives -6.3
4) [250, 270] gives -2.4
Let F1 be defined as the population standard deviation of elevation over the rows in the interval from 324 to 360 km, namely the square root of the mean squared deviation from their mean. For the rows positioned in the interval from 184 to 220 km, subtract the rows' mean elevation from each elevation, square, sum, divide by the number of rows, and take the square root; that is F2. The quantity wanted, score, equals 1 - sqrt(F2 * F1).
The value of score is -0.8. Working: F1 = 2.4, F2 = 1.35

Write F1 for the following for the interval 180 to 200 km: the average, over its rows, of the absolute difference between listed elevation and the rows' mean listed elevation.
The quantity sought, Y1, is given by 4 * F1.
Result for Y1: 5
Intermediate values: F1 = 1.2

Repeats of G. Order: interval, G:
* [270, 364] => 4492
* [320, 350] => 1471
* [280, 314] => 1654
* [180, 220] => 1774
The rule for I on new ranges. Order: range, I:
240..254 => 1.62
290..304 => 1.70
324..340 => 1.70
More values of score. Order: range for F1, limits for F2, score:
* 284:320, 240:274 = -1.4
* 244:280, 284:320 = -1.4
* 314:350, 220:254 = -1.6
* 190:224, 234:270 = -0.4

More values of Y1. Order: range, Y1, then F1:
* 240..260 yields 5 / 1.3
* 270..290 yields 10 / 2.4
